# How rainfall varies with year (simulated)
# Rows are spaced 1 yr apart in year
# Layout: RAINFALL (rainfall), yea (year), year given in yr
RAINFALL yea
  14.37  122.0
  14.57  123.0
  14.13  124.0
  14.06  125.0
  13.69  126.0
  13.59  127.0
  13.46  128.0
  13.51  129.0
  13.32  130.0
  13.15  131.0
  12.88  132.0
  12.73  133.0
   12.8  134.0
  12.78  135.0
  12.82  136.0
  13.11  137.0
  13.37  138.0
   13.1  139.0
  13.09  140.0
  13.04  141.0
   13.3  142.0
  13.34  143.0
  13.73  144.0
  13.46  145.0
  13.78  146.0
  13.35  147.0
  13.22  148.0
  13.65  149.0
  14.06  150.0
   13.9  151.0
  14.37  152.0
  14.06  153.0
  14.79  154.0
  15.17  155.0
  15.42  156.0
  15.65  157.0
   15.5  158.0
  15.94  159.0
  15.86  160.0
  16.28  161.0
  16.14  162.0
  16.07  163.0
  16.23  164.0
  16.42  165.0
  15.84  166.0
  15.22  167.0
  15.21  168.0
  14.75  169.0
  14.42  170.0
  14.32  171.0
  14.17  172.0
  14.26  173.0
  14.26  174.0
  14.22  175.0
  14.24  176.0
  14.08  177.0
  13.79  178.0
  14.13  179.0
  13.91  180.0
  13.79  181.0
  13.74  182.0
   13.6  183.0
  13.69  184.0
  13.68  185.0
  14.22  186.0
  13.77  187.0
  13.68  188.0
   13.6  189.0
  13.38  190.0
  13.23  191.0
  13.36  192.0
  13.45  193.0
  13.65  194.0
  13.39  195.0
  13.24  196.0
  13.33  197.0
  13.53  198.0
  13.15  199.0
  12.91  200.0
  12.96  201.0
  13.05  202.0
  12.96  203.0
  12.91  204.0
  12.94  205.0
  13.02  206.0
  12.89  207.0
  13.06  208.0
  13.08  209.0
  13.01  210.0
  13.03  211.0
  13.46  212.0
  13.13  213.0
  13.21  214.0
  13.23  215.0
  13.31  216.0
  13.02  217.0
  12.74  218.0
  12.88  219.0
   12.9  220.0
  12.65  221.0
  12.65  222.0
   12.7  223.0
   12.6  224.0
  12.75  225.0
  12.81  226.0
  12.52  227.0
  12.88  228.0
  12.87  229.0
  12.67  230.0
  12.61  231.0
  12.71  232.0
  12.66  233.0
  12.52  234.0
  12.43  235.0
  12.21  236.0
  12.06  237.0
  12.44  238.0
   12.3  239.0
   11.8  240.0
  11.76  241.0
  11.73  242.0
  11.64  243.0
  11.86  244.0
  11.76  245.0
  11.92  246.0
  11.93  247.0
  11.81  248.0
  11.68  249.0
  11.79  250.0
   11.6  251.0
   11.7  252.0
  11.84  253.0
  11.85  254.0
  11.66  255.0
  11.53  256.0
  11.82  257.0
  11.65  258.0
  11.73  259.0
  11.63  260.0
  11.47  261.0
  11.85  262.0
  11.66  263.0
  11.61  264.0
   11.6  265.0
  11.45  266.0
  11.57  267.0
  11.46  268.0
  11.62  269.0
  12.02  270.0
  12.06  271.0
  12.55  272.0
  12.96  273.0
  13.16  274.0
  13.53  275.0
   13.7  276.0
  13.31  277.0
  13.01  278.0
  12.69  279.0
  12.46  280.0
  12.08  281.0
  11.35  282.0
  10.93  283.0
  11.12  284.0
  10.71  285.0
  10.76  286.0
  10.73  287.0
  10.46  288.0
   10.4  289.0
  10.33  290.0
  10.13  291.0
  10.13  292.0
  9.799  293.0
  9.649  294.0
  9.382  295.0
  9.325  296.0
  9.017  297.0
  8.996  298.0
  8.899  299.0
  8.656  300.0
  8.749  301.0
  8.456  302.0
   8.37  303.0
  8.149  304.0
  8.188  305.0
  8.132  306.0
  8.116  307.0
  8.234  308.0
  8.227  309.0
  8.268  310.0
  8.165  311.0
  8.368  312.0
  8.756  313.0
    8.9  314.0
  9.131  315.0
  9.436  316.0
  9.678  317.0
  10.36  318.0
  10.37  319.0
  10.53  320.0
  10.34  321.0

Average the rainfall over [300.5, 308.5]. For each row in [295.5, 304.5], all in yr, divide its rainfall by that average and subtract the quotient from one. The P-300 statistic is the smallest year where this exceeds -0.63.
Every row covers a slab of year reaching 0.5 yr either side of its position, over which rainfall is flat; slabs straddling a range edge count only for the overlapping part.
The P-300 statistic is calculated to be 296.0 yr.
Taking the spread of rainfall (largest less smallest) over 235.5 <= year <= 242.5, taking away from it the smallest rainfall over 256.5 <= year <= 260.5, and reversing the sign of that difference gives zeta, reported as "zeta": 10.9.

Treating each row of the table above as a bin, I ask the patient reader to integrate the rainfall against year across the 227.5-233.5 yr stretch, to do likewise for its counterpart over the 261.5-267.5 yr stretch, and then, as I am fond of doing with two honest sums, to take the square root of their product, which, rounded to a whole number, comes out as 73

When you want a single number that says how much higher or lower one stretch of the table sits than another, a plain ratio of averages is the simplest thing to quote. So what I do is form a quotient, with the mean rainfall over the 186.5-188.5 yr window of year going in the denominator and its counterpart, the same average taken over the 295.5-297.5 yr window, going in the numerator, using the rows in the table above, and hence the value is 0.67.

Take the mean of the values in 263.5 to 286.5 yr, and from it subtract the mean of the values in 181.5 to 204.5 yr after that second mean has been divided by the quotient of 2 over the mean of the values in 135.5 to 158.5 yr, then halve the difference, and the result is -41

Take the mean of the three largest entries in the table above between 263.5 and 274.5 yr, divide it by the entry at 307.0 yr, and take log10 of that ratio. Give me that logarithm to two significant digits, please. 0.20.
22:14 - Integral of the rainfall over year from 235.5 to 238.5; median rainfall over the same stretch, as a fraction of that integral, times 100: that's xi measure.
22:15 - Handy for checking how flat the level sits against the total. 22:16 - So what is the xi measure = 33.3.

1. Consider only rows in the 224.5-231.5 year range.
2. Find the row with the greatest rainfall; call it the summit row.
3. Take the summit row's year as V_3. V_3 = 228.0 yr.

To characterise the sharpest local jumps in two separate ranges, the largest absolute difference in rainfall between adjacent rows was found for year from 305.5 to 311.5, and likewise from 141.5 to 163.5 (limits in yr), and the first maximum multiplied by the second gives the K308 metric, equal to 0.09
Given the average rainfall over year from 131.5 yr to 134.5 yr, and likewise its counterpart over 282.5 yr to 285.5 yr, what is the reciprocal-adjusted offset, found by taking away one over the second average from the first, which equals 12.7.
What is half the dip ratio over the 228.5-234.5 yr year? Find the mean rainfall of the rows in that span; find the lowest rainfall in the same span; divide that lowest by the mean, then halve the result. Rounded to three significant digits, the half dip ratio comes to 0.494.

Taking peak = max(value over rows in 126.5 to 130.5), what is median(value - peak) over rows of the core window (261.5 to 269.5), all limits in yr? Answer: -2.0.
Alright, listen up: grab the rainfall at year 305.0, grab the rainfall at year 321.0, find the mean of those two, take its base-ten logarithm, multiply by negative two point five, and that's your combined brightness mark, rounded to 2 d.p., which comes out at -2.42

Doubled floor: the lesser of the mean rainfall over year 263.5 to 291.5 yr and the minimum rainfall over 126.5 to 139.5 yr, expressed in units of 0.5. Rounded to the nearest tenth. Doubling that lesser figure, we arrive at 23.6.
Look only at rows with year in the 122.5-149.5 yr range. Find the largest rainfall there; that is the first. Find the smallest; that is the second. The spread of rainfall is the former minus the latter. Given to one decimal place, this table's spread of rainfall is 1.8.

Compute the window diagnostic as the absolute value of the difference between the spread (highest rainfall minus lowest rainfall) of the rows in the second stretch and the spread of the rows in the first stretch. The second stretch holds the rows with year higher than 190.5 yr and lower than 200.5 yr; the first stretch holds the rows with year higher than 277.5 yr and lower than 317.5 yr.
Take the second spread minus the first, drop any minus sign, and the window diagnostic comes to 4.2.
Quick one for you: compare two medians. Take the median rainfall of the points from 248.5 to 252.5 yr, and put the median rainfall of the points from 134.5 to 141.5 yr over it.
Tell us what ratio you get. 1.12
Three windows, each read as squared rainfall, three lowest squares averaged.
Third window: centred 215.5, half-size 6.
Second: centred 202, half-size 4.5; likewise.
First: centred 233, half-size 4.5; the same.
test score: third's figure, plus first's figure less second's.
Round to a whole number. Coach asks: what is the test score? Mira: 145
